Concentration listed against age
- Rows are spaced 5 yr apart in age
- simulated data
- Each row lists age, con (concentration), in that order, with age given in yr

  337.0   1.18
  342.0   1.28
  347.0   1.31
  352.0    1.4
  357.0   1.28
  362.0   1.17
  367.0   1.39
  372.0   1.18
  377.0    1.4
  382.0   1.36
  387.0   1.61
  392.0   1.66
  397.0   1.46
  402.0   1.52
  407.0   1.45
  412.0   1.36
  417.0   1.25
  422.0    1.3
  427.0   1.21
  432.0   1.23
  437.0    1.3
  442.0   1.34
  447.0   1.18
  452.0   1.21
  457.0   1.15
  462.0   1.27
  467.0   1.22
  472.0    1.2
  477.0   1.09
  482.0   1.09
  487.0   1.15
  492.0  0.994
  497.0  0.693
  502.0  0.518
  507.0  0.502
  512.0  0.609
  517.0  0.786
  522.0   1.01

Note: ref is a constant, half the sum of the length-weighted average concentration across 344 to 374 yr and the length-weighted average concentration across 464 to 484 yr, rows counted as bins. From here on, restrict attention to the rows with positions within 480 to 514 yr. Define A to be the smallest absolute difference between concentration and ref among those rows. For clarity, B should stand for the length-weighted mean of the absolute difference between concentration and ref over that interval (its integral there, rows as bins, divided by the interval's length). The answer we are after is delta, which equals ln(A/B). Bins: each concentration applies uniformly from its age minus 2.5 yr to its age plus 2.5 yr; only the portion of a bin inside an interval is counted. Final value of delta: -1.8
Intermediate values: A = 0.07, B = 0.43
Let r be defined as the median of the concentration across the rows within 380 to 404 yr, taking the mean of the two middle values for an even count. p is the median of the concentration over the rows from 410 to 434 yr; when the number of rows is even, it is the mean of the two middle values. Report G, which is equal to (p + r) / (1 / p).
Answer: 3.5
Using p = 1.25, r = 1.52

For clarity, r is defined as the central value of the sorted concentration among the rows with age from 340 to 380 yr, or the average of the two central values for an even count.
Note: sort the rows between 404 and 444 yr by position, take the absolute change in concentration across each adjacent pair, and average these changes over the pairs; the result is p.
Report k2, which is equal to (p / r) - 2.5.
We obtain -2.45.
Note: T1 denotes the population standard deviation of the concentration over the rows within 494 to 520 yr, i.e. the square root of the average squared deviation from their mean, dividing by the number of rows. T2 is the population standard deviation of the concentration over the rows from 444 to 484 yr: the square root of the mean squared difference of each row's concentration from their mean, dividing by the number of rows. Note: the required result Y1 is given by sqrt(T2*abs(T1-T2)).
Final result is 0.05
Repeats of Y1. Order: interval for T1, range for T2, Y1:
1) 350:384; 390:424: 0.07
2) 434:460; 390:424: 0.09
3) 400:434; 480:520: 0.18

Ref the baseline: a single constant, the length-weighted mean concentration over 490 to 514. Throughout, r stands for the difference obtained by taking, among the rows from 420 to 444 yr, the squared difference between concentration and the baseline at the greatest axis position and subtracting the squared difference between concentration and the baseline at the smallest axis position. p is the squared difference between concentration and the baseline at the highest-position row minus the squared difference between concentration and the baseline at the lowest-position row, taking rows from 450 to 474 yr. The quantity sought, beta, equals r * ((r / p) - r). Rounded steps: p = -0.01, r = 0.05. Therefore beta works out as -0.26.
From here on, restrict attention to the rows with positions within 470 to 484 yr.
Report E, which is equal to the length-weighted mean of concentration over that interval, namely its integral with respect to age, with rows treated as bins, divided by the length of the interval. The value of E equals 1.13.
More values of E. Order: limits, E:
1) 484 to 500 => 0.94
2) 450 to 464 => 1.21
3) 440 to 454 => 1.24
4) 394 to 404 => 1.50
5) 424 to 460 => 1.23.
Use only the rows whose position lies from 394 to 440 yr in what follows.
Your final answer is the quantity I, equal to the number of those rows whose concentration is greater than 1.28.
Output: 6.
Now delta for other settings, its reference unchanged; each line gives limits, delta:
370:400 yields -1.7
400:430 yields -2.3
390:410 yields -0.3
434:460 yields -1.6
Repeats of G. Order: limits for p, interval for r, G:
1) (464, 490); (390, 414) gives 3.0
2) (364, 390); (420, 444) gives 3.7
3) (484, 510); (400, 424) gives 1.4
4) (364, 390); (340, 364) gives 3.7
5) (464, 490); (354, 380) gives 2.8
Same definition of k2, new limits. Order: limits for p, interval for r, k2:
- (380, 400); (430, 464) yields -2.36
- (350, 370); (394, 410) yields -2.40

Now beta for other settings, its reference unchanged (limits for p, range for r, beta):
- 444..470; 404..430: 2.30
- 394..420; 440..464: -0.04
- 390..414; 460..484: -0.10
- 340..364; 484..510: -0.43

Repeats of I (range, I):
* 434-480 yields 2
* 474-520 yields 0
